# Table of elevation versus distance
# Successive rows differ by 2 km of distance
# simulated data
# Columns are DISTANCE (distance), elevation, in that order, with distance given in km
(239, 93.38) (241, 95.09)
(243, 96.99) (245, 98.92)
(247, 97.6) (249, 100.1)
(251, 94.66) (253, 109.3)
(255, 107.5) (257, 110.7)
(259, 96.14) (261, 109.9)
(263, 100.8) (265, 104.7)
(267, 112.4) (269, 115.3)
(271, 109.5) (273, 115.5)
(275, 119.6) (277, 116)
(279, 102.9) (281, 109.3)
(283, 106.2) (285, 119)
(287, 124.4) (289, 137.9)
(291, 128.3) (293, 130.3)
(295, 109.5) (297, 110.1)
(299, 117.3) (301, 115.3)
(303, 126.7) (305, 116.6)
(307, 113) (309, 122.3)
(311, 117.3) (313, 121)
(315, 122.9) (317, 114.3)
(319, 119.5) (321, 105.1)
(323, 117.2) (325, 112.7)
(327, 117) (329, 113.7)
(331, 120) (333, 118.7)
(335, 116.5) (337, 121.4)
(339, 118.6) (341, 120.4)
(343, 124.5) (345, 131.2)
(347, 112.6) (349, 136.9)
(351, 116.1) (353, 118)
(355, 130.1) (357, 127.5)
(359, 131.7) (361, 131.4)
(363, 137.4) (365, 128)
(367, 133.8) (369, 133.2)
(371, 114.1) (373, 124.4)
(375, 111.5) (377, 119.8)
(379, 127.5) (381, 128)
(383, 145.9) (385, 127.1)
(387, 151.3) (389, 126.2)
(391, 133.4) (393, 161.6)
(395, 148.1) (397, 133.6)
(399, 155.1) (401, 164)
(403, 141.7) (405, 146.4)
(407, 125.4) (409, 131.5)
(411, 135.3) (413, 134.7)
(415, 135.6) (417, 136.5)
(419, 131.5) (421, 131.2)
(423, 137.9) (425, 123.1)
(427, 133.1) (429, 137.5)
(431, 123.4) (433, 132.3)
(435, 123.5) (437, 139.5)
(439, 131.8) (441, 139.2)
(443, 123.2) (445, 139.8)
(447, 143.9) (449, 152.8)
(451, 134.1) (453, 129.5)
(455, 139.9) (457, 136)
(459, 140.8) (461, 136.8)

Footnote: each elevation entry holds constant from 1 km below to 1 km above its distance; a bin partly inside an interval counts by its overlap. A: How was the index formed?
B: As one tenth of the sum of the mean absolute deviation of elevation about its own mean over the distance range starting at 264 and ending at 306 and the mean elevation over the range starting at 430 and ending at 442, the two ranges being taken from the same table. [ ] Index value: 13.8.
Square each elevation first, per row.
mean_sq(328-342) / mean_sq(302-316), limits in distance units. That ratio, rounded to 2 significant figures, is 0.97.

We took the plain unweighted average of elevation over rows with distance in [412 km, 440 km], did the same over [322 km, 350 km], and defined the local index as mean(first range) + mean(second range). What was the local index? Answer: 252.4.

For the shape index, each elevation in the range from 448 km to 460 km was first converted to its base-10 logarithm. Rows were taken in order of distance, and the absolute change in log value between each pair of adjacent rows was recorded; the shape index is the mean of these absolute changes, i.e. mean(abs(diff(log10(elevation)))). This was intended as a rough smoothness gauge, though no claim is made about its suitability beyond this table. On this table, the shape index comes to 0.027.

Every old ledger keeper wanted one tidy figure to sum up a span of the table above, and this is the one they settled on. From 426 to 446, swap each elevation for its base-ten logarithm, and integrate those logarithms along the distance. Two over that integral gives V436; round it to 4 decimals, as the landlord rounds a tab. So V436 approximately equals 0.0471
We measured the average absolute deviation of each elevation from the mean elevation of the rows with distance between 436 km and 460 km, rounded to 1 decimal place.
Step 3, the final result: 5.5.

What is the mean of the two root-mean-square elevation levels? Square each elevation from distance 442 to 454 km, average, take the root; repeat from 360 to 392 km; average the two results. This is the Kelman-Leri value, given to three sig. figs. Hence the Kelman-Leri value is 134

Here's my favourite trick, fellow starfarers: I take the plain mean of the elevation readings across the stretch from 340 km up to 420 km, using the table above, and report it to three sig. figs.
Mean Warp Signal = 133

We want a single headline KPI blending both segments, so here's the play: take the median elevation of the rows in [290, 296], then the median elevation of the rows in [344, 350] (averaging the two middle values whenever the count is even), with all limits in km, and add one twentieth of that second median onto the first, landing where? 135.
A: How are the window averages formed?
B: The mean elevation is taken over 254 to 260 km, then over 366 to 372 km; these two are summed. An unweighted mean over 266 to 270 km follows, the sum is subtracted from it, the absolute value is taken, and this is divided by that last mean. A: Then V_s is 1.04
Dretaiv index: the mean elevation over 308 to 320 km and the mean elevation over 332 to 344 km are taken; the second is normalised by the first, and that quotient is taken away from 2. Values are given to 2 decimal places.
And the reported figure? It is 1.00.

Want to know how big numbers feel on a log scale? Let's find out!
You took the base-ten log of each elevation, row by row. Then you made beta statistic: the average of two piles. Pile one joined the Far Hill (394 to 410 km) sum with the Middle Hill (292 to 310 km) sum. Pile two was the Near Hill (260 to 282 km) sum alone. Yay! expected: 29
